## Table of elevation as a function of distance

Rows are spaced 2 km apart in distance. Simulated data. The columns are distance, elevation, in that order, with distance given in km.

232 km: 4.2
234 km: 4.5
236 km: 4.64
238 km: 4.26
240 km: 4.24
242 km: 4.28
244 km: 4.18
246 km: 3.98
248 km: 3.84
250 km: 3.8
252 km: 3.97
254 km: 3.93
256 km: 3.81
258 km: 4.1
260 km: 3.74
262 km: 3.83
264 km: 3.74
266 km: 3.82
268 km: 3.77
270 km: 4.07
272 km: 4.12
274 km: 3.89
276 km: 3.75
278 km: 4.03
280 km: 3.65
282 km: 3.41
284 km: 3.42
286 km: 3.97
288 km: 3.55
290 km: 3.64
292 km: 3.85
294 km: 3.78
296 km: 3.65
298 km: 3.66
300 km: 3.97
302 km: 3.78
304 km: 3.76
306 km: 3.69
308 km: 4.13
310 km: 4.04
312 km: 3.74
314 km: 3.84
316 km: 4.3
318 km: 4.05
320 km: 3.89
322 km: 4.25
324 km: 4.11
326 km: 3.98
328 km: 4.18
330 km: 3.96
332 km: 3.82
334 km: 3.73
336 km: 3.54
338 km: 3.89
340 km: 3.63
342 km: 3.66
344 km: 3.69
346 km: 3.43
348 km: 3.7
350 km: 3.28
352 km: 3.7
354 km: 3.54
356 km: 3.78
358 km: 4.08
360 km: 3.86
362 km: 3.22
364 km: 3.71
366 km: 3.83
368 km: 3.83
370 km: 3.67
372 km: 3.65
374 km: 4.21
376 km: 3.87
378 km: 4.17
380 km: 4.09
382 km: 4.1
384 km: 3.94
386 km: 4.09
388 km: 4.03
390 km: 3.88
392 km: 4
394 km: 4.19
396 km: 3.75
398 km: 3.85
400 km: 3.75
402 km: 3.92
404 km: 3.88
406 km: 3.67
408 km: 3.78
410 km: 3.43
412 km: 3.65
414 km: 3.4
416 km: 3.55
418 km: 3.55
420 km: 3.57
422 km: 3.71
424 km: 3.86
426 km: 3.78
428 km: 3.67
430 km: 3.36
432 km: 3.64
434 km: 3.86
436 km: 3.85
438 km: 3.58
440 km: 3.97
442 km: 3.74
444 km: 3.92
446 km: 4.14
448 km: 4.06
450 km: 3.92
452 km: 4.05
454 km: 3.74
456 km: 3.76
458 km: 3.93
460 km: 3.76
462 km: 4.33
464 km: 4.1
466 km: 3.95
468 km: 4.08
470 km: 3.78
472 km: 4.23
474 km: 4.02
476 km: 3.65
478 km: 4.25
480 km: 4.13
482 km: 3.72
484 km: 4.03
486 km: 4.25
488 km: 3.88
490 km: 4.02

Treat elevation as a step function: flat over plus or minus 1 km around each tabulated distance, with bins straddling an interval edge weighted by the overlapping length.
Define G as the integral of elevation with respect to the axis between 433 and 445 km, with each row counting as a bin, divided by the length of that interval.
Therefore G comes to 3.82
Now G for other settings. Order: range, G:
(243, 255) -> 3.95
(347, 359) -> 3.68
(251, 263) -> 3.90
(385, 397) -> 3.99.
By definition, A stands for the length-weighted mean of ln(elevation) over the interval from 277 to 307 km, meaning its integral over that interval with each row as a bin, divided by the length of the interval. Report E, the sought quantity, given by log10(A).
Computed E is 0.118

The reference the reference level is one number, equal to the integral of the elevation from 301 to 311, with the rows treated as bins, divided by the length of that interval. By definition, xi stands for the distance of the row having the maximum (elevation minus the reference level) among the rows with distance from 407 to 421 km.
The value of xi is 408 km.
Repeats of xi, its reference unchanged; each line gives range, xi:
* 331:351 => 338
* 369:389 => 374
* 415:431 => 424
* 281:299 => 286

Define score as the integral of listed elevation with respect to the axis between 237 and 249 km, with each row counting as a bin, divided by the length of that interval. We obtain 4.13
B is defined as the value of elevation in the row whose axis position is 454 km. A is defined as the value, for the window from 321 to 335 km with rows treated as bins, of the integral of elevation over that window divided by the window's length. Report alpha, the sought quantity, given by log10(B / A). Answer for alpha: -0.03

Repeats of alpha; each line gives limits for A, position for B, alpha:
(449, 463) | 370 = -0.03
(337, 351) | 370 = 0.01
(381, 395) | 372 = -0.04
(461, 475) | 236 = 0.06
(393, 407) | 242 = 0.05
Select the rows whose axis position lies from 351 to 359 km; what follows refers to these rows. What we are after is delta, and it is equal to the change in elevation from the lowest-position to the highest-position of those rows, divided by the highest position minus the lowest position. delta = 0.063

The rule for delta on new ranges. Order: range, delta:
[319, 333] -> -0.006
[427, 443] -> 0.005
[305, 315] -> 0.019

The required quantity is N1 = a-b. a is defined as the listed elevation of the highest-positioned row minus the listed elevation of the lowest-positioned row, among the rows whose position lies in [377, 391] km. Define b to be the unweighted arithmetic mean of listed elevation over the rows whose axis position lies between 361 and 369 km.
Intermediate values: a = -0.29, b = 3.6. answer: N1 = -3.9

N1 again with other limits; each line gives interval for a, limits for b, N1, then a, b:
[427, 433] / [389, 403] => -3.9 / -0.03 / 3.9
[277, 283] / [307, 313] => -4.6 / -0.62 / 4.0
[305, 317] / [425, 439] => -3.1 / 0.61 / 3.7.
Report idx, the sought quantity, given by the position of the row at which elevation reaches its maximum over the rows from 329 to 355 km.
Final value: 330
